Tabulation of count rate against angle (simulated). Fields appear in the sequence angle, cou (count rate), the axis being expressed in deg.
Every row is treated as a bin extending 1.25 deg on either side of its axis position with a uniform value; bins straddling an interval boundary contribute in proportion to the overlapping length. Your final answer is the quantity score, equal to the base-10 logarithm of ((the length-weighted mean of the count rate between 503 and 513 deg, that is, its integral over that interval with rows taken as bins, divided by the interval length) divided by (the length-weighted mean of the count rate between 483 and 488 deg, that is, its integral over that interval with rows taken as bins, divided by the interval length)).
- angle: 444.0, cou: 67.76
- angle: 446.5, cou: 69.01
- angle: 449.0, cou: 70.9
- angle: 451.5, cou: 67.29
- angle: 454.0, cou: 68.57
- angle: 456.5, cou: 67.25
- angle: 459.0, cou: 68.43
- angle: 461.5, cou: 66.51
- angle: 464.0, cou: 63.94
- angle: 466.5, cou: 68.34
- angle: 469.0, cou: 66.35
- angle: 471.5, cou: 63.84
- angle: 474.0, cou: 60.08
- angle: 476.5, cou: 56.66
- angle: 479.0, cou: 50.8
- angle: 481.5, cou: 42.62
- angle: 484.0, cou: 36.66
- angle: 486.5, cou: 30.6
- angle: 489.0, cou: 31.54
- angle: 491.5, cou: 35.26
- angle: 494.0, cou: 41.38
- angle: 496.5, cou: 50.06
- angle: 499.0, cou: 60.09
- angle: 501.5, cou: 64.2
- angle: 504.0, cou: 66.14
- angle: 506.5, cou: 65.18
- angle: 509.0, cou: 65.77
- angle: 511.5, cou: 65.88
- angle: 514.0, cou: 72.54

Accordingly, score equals 0.30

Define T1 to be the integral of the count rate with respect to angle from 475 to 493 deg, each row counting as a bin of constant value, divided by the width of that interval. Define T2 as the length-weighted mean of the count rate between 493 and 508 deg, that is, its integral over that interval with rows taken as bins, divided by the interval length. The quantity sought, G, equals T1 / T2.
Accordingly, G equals 0.70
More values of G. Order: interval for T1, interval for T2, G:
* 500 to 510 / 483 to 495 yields 1.87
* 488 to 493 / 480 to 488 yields 0.92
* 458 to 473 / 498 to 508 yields 1.03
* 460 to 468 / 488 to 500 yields 1.52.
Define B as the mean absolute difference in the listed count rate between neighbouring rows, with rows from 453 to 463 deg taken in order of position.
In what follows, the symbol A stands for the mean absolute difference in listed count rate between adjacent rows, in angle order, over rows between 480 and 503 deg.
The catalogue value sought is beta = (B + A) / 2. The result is 3.59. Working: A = 5.7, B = 1.5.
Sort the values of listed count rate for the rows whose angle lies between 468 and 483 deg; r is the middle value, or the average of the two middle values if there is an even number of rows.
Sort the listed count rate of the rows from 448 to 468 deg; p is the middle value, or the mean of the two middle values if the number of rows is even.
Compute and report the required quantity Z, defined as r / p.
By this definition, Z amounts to 0.9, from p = 68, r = 58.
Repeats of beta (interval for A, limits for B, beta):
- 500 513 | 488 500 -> 4.02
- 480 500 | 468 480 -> 4.91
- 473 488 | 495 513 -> 4.43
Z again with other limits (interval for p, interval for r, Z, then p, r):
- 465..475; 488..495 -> 0.5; 65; 35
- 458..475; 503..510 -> 1.0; 66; 66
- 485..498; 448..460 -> 1.9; 35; 68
